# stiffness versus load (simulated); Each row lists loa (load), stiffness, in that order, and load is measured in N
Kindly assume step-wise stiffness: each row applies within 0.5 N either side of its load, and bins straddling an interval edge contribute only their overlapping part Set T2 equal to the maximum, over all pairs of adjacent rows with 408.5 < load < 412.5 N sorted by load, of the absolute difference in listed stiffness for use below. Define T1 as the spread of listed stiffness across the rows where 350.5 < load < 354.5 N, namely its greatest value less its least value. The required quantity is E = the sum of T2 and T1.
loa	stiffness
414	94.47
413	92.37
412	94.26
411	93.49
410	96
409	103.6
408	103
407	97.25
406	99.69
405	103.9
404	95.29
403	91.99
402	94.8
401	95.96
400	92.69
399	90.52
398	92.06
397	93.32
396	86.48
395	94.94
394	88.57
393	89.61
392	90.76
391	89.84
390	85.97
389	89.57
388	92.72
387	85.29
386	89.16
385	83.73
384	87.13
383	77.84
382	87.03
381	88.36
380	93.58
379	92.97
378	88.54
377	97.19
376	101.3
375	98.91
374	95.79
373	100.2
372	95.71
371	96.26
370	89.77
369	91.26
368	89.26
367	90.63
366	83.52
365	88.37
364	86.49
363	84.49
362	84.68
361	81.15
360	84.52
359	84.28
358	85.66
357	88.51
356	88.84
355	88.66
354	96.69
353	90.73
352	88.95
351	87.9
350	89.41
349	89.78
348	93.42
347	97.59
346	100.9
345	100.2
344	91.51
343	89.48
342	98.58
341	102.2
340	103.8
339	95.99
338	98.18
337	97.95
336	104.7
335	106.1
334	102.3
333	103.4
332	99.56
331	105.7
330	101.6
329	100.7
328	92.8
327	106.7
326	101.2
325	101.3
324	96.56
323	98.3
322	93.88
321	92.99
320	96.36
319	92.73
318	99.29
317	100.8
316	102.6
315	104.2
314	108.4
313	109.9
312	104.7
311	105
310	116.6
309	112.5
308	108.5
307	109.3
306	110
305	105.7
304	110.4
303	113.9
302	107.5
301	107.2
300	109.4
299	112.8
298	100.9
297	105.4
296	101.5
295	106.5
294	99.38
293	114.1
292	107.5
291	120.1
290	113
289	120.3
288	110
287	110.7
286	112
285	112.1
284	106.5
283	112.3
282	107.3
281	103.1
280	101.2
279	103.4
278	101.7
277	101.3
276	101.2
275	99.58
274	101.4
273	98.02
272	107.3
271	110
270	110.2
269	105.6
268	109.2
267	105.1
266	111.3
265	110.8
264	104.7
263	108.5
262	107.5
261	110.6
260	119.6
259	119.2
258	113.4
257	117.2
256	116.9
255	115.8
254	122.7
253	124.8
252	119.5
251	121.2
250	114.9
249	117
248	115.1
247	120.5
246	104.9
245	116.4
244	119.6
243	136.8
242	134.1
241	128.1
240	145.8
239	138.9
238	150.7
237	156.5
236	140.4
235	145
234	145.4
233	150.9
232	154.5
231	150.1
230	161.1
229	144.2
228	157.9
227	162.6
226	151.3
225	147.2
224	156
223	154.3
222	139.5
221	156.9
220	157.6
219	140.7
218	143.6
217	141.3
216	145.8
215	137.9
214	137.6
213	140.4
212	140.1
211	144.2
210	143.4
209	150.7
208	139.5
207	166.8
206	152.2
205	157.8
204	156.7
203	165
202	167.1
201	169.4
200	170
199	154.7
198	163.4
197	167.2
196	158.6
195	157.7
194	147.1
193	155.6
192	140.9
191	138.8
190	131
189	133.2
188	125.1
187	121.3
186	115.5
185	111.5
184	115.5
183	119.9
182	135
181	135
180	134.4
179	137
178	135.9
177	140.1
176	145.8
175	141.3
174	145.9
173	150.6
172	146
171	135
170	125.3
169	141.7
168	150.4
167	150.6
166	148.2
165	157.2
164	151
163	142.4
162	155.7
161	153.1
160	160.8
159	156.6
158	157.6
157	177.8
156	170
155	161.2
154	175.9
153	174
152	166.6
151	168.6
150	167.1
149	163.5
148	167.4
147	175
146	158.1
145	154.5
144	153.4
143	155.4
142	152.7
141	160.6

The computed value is 16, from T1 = 8.8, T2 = 7.6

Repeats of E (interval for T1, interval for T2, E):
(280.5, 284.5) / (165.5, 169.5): 18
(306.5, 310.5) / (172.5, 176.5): 13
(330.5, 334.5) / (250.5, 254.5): 11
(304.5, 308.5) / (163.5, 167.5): 13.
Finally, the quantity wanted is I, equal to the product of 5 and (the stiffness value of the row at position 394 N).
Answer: 443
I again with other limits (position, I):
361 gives 406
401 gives 480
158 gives 788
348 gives 467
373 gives 501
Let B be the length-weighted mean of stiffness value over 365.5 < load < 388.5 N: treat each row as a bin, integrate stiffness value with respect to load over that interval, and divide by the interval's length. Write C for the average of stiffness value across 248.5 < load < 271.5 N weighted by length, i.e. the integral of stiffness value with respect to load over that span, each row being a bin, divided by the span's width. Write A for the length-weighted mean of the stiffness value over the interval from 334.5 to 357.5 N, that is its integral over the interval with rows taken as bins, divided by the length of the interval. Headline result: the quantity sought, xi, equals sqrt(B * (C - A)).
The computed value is 41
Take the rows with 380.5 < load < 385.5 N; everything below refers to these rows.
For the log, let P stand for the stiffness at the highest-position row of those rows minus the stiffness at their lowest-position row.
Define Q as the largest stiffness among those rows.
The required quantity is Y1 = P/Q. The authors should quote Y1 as -0.052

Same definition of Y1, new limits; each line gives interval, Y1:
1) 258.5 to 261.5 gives -0.072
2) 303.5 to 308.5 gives -0.017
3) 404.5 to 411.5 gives -0.100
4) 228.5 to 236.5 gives -0.024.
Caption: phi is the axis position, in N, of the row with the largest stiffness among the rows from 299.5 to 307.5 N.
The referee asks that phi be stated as 303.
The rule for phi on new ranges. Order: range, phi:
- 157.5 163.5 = 160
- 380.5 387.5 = 386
